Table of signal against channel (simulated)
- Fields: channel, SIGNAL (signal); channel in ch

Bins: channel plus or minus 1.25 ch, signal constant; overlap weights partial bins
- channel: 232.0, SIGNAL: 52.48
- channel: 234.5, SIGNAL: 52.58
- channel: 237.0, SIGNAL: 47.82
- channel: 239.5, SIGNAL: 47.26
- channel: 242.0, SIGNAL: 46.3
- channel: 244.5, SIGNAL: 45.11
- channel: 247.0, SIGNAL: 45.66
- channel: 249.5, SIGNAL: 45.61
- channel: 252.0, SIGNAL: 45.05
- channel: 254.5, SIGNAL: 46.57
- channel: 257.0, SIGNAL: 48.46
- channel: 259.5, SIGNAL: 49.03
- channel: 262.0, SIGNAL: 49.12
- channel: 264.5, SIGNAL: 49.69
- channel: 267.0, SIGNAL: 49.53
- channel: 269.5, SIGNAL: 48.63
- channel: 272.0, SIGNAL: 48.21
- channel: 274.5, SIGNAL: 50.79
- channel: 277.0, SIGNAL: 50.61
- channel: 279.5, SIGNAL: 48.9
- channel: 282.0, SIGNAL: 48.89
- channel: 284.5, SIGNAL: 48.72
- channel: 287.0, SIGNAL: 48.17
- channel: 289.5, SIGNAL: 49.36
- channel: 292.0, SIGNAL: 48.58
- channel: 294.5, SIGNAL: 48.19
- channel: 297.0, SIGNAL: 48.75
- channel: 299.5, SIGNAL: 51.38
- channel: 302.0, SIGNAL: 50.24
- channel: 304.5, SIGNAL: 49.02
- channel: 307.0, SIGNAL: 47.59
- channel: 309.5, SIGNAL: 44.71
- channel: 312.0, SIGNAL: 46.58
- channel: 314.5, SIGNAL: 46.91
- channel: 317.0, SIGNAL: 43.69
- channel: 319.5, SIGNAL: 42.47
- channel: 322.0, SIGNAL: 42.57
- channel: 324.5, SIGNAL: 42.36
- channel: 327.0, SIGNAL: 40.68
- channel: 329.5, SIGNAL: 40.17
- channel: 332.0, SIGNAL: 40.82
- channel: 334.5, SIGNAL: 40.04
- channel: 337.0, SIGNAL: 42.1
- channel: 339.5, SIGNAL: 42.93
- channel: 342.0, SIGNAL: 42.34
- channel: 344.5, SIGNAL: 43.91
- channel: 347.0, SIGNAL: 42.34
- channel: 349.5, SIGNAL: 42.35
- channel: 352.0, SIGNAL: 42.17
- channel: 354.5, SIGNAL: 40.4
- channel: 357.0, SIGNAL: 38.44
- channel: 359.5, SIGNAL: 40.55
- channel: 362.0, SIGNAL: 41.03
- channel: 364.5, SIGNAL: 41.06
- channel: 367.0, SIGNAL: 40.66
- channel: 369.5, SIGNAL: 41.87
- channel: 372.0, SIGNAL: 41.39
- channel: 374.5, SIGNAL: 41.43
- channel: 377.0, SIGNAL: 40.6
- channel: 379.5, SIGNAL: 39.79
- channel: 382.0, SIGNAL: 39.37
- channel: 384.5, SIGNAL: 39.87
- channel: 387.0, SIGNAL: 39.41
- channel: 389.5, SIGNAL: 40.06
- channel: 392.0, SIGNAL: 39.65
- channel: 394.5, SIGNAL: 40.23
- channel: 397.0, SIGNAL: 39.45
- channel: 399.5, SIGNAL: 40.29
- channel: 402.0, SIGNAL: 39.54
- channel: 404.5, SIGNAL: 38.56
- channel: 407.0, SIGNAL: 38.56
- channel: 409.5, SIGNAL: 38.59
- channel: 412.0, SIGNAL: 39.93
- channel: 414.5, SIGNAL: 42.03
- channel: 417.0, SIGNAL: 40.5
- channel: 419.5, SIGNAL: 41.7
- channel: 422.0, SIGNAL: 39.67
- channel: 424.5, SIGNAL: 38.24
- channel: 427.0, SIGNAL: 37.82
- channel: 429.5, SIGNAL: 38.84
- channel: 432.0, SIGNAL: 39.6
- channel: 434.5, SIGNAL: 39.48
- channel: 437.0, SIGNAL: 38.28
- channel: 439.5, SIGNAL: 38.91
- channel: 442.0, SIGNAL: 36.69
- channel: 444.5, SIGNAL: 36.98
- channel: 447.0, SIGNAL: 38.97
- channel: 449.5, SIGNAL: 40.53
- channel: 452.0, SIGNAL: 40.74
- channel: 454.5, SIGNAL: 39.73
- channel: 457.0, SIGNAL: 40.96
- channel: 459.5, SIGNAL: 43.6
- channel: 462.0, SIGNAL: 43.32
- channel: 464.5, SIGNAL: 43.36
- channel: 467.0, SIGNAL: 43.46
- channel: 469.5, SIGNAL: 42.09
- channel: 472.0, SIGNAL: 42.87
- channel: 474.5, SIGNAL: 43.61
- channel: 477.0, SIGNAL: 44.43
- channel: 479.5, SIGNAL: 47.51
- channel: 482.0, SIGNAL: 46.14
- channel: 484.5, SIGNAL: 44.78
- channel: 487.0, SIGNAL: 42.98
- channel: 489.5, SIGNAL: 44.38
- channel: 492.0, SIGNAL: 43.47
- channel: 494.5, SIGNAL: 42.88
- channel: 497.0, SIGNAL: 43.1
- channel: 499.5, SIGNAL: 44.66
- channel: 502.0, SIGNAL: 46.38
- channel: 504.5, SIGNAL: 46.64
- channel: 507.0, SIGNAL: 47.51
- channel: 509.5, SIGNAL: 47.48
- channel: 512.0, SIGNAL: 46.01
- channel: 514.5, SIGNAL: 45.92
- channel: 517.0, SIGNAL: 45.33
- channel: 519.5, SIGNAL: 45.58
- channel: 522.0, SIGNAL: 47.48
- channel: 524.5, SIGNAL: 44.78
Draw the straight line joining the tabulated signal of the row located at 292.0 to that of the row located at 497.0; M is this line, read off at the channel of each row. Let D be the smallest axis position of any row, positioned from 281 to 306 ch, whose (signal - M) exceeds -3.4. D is 282.0 ch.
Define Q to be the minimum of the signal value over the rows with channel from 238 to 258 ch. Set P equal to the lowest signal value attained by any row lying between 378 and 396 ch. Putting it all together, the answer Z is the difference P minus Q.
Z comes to -5.7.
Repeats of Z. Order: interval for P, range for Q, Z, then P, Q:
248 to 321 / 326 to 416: 4.0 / 42.47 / 38.44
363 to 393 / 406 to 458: 2.7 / 39.37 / 36.69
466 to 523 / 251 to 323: -0.4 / 42.09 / 42.47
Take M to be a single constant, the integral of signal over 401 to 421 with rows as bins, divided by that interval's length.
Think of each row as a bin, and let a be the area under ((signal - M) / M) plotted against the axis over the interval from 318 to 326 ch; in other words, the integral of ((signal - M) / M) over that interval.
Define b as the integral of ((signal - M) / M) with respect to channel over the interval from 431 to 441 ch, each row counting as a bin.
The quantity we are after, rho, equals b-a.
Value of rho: -0.7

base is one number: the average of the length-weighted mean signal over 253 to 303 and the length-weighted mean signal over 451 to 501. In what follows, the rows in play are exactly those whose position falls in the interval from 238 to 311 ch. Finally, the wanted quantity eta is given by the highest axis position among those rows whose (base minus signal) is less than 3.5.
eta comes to 309.5 ch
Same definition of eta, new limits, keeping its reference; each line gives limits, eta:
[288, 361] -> 344.5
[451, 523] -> 522.0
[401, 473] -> 472.0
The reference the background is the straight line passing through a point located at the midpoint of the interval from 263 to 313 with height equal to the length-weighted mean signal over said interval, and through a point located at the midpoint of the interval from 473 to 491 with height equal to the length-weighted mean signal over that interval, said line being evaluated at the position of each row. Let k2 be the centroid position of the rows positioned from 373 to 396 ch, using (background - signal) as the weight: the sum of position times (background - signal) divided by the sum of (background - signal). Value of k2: 384.7 ch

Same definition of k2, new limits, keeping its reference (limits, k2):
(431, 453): 441.6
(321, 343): 331.7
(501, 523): 511.8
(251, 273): 255.9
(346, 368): 357.4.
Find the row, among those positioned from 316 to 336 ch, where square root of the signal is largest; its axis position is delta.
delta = 317.0 ch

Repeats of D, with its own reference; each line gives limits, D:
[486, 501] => 487.0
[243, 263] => 254.5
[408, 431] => 414.5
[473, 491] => 474.5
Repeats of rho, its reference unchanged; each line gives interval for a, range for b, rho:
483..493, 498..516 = 1.9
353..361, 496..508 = 1.7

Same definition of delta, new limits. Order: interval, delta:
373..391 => 374.5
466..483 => 479.5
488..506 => 504.5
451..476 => 474.5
